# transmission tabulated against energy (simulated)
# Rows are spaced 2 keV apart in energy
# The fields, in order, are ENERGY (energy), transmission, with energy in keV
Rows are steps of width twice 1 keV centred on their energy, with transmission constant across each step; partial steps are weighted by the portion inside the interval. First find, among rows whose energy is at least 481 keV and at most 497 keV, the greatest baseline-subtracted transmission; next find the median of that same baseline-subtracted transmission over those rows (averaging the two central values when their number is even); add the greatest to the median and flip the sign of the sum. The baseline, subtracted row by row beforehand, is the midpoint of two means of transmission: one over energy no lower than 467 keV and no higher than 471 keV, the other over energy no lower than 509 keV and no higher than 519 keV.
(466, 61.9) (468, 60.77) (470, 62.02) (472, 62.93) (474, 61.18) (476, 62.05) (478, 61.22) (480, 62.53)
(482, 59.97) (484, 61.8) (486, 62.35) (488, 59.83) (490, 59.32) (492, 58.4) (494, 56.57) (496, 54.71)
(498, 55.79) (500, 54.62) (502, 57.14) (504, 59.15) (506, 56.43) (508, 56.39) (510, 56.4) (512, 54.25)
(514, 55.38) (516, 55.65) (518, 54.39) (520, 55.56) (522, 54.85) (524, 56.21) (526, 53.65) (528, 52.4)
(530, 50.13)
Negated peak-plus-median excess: -5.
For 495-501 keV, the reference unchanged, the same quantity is 6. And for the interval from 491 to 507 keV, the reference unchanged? 1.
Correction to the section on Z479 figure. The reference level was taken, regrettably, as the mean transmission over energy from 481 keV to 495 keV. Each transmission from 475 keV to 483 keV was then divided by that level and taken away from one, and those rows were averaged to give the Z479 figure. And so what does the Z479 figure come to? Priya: -0.03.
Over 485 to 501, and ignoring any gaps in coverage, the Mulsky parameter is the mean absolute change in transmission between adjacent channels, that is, 1.4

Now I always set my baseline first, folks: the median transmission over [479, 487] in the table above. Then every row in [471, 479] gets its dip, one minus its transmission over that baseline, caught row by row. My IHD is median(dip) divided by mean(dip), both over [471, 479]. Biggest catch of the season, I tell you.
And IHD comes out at 1.91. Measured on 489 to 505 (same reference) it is 1.02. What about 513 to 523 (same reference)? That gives 0.97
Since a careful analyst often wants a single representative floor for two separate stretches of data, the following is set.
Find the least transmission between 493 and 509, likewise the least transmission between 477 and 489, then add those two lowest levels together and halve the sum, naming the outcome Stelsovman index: 57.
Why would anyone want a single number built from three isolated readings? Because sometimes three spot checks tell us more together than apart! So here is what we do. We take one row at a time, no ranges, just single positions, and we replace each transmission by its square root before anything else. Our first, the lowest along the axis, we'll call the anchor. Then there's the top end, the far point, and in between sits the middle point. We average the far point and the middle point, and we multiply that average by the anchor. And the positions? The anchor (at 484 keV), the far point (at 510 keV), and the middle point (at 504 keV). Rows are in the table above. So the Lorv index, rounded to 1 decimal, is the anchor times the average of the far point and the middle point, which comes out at 59.7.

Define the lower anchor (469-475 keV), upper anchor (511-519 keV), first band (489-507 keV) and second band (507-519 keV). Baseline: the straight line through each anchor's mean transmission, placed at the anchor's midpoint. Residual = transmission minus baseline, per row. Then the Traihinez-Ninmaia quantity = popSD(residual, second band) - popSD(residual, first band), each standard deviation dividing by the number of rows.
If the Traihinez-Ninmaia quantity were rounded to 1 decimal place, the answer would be -1.0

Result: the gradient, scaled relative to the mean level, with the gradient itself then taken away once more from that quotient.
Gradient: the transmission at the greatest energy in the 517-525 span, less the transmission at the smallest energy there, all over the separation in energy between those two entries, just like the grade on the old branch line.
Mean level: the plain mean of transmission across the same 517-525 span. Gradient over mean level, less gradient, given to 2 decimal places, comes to -0.30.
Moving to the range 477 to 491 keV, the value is 0.16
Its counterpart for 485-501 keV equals 0.54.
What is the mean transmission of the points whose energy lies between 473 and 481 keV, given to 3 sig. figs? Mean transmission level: 61.7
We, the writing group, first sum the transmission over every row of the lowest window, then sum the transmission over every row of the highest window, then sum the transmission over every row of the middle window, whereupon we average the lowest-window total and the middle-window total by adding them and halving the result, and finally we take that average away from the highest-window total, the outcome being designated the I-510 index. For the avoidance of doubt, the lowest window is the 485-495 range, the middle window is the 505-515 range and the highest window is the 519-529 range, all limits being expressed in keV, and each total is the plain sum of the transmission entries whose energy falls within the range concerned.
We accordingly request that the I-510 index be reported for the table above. -15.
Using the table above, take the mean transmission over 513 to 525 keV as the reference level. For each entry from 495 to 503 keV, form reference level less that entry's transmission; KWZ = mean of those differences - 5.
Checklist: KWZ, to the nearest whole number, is -5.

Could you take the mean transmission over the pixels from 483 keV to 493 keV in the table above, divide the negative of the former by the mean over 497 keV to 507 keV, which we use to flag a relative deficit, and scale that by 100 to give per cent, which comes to -107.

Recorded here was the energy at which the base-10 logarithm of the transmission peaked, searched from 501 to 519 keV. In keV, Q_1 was 504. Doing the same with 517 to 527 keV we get 524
